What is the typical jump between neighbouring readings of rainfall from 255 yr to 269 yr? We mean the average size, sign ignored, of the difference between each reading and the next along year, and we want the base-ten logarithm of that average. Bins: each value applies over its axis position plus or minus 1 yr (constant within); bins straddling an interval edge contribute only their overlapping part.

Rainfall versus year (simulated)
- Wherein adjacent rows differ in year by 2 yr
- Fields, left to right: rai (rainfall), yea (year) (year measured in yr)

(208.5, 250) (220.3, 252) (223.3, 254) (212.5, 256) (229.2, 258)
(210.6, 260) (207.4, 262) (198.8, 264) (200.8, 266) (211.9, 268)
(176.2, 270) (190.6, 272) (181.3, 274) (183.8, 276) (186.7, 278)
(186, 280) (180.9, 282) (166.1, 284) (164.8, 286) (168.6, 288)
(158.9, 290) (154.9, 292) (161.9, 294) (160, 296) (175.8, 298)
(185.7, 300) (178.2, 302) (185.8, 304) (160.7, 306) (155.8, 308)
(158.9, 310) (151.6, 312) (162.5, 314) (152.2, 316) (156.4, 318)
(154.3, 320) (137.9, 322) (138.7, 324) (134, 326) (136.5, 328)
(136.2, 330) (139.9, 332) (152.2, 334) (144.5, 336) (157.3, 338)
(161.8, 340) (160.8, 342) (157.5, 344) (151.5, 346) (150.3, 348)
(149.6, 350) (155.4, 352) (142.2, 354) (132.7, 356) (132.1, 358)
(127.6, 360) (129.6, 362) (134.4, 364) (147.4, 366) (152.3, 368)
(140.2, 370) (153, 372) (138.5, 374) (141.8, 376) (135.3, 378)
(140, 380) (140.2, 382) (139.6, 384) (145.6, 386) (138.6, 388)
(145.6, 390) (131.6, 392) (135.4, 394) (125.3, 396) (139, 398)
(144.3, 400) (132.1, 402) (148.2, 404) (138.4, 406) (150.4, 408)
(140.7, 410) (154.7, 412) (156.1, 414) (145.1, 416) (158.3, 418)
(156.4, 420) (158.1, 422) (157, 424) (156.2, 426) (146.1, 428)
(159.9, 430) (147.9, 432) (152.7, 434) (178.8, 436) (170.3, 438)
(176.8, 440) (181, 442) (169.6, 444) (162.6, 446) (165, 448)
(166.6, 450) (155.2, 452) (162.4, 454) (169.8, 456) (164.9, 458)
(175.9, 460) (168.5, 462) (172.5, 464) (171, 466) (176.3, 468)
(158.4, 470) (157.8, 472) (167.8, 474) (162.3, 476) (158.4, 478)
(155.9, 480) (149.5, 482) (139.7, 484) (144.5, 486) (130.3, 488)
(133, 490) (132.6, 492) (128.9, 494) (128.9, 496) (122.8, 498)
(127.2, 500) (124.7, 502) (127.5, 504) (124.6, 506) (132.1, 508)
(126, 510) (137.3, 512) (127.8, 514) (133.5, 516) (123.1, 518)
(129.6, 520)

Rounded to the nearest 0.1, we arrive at 1.0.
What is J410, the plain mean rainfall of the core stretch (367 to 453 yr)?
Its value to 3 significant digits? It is 150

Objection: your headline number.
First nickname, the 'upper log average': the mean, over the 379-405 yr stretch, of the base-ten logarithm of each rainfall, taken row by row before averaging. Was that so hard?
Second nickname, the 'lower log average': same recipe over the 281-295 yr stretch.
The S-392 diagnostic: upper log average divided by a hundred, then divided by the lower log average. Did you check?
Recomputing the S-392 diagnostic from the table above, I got 0.0097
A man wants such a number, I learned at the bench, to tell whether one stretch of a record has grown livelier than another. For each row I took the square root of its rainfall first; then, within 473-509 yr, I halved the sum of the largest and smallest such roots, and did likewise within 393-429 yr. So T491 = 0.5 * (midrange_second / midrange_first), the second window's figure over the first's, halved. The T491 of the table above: 0.495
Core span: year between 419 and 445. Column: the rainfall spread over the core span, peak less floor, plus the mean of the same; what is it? 197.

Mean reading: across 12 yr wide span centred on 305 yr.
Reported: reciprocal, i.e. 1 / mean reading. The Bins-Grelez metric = 0.0059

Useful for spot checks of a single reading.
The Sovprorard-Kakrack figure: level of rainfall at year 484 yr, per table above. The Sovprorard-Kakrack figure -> 139.7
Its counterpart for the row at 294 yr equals 161.9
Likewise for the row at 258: 229.2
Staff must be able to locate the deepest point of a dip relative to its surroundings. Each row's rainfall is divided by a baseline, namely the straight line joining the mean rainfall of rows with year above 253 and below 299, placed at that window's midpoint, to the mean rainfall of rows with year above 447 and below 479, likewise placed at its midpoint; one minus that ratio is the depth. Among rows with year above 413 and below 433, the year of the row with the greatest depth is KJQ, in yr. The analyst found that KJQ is 416 yr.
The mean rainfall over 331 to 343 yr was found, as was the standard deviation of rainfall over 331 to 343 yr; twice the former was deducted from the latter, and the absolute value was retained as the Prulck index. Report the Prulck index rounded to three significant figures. 297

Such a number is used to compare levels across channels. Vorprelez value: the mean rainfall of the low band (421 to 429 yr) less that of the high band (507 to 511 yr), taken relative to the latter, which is 0.20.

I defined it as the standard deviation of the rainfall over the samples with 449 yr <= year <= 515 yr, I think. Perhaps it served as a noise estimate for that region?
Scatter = 18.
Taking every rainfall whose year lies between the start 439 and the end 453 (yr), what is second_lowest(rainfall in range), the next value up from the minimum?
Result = 162.6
